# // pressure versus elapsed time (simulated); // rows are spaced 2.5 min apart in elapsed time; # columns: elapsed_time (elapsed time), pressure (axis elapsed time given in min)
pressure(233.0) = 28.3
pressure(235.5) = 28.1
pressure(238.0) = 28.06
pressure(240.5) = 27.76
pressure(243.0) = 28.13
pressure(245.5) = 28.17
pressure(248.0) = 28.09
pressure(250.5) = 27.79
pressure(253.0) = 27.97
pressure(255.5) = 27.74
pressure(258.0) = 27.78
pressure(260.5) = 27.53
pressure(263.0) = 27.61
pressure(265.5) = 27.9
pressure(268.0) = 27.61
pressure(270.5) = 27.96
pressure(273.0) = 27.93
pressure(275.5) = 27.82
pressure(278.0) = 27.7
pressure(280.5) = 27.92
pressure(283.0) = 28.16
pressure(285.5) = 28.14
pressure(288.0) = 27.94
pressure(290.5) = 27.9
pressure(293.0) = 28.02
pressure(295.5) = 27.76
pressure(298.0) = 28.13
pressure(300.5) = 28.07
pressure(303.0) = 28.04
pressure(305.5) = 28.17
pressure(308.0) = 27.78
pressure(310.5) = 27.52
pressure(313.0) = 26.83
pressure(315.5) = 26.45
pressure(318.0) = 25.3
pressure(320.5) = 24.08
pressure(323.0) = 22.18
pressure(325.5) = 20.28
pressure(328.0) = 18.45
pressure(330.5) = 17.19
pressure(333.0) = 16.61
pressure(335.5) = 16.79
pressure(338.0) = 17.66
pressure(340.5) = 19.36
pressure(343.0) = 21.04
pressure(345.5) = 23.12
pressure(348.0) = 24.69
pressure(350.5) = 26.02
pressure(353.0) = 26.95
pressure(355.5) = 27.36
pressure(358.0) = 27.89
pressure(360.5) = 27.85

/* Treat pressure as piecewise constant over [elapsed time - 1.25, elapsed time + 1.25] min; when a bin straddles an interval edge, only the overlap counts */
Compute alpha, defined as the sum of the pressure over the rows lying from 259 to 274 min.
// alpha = 167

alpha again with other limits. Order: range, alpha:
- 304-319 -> 162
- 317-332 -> 127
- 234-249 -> 168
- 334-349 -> 123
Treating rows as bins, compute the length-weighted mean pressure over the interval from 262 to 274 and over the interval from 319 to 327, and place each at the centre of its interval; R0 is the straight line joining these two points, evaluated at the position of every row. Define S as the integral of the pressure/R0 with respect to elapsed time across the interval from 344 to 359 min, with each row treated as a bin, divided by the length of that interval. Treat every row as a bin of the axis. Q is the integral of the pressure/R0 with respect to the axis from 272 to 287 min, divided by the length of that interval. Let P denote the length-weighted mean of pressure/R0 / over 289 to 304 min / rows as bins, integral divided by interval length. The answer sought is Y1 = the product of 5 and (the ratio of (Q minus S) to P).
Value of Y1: -1.3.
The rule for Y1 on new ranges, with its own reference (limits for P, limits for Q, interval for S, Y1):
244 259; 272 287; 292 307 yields -0.5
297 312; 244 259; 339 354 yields -1.0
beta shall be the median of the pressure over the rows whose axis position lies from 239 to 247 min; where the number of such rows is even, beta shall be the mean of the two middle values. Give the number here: 28.1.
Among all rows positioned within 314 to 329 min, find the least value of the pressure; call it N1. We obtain 18.45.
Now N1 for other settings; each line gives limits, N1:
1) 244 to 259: 27.74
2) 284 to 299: 27.76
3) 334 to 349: 16.79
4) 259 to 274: 27.53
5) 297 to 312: 27.52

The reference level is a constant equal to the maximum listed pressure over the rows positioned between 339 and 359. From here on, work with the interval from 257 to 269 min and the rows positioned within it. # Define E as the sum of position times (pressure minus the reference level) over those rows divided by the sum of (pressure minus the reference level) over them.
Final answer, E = 262.9 min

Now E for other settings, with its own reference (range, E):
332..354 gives 339.3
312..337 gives 328.5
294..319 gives 317.6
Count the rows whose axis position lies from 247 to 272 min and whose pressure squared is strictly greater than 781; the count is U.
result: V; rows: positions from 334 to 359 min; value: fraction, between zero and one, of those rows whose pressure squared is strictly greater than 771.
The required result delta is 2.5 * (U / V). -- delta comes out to 75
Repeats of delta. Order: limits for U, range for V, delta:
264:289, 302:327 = 25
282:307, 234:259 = 22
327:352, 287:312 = 0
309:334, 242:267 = 0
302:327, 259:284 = 8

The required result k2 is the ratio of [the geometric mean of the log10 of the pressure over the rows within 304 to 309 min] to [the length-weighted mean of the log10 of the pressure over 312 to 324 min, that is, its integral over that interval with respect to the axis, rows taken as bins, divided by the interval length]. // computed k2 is 1.04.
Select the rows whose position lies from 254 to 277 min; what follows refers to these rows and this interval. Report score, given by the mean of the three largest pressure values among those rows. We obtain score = 27.9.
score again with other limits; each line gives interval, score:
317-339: 23.9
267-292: 28.1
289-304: 28.1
